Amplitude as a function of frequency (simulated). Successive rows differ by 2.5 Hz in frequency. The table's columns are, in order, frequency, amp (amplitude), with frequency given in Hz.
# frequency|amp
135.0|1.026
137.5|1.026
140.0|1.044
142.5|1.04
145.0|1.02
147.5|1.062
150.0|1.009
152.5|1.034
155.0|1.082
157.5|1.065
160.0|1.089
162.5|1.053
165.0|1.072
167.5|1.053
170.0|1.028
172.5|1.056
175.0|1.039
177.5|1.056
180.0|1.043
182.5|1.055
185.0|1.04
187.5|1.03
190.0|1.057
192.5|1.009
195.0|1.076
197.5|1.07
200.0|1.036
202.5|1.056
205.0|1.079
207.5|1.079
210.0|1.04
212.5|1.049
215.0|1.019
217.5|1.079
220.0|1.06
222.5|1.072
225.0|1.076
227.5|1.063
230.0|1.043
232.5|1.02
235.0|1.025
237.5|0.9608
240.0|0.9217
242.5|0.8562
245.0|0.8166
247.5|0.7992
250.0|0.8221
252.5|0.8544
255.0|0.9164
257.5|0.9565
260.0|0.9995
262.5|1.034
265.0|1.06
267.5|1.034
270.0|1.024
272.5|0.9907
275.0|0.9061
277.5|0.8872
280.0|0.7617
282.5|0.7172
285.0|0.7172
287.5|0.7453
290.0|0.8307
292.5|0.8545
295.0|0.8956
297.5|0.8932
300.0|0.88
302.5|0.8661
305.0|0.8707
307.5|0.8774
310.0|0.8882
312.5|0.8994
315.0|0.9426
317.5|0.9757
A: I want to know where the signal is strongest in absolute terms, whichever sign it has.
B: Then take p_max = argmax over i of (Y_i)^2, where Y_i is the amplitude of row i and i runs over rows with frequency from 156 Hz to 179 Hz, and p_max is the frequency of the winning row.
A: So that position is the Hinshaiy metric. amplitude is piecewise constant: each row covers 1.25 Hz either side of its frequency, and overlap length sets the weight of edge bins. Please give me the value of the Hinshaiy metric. 160.0 Hz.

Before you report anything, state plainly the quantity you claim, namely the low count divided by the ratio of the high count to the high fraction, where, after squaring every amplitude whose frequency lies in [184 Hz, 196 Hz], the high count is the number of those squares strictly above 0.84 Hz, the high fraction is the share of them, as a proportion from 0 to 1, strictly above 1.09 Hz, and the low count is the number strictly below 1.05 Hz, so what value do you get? 0.08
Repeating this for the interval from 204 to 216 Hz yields 0.12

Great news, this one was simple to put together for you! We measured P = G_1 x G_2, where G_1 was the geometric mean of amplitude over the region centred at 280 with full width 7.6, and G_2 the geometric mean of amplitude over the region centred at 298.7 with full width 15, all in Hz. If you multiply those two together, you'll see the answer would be 0.69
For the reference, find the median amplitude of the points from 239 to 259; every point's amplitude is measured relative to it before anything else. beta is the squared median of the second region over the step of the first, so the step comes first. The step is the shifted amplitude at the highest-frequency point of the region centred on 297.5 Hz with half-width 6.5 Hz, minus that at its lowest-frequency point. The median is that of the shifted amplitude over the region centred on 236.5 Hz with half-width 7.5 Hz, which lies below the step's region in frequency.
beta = 1.6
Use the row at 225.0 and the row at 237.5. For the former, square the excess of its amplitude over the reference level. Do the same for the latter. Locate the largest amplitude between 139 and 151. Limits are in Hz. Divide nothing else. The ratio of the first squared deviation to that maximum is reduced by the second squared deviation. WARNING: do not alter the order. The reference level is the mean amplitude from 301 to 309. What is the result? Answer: 0.031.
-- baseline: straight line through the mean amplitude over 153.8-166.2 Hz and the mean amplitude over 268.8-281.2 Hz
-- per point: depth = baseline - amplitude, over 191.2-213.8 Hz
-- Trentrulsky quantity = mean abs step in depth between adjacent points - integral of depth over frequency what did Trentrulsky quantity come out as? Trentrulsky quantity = 1.0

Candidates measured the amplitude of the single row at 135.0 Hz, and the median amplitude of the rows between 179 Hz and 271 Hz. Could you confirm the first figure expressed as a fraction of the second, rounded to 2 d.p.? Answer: 0.99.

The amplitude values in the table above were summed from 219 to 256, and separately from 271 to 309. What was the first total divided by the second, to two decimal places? 1.13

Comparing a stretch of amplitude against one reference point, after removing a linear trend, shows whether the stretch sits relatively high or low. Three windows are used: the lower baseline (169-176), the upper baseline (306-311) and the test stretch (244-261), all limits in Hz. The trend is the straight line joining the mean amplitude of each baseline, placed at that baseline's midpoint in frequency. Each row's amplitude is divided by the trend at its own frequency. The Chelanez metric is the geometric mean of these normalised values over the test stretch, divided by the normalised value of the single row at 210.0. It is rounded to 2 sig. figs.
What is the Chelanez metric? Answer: 0.89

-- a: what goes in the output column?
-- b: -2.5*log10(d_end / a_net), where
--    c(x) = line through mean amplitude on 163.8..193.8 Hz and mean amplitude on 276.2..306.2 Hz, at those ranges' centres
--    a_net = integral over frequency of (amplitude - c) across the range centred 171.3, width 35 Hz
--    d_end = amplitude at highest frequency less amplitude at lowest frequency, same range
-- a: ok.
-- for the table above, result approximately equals 1.3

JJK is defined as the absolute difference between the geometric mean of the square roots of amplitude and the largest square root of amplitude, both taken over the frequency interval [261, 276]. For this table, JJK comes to 0.026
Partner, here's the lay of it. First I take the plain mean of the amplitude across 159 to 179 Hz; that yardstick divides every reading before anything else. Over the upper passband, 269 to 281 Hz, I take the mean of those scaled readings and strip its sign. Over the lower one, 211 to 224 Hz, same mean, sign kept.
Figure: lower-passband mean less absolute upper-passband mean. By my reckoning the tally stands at 0.134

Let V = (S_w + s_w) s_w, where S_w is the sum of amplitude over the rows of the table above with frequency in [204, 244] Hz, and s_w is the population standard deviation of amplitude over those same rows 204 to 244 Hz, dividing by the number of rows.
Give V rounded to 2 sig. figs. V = 1.0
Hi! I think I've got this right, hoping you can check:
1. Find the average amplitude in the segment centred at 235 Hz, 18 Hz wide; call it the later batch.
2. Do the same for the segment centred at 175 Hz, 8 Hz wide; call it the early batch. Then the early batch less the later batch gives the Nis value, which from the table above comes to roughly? 0.07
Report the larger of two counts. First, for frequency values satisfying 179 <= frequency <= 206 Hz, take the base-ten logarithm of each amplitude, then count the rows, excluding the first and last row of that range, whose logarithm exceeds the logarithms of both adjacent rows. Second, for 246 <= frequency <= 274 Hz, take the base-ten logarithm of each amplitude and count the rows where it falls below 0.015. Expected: 10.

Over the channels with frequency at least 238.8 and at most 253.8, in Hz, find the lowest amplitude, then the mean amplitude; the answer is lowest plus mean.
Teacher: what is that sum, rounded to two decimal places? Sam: 1.64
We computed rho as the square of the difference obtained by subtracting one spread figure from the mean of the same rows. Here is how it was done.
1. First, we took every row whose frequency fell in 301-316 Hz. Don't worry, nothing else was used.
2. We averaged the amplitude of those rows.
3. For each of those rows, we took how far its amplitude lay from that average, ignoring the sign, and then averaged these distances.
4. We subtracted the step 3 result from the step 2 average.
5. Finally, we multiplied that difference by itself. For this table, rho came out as 0.76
